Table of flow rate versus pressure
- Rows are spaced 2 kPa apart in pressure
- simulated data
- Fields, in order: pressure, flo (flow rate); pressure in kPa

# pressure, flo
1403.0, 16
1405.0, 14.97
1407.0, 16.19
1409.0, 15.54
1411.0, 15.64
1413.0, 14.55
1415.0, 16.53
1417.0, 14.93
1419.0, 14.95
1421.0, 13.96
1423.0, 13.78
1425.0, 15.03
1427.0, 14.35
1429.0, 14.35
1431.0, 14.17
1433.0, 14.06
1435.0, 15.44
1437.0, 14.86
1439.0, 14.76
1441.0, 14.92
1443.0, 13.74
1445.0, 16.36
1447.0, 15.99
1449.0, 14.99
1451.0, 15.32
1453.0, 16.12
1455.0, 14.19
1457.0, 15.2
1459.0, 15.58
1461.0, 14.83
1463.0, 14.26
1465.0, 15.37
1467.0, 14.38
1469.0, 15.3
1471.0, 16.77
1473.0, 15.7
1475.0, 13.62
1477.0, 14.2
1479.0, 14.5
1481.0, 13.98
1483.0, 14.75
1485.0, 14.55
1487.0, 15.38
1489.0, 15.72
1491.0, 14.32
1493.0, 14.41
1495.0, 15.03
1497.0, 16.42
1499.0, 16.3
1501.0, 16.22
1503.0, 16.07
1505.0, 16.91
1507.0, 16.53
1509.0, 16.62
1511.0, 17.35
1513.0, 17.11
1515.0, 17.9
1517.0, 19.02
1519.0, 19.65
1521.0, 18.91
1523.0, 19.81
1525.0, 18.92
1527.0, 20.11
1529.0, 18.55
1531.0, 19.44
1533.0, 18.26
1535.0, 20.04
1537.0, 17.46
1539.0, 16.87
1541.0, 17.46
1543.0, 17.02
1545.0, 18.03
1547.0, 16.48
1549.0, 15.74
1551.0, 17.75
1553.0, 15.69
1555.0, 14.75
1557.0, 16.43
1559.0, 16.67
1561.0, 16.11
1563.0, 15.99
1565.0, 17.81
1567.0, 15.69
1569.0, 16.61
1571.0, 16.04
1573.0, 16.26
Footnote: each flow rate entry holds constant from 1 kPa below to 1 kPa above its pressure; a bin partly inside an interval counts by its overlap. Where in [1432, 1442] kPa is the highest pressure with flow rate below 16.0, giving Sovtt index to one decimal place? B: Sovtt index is 1441.0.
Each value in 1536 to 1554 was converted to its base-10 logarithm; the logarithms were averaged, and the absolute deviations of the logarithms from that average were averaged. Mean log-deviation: 0.017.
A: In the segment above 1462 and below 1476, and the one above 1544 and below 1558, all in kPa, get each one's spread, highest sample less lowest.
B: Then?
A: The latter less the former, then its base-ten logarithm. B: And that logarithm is -0.89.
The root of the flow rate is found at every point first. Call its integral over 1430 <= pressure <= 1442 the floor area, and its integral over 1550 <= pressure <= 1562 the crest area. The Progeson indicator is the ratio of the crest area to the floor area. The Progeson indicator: 1.05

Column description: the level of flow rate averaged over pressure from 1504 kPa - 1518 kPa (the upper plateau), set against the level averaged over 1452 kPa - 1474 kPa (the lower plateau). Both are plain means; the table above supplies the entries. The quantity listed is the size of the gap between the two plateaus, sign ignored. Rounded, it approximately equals 2.1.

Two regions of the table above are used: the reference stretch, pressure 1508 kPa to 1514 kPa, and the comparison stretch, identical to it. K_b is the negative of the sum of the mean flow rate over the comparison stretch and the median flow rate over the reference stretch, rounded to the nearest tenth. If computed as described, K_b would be -34.1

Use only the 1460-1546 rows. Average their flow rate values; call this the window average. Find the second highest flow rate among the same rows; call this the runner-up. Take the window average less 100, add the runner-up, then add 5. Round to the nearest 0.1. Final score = -58.4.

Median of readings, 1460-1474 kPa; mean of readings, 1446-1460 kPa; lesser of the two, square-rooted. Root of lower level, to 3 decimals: 3.912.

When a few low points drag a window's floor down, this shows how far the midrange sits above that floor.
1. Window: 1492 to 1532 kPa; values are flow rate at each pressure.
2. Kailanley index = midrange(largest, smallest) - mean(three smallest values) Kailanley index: 2.09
